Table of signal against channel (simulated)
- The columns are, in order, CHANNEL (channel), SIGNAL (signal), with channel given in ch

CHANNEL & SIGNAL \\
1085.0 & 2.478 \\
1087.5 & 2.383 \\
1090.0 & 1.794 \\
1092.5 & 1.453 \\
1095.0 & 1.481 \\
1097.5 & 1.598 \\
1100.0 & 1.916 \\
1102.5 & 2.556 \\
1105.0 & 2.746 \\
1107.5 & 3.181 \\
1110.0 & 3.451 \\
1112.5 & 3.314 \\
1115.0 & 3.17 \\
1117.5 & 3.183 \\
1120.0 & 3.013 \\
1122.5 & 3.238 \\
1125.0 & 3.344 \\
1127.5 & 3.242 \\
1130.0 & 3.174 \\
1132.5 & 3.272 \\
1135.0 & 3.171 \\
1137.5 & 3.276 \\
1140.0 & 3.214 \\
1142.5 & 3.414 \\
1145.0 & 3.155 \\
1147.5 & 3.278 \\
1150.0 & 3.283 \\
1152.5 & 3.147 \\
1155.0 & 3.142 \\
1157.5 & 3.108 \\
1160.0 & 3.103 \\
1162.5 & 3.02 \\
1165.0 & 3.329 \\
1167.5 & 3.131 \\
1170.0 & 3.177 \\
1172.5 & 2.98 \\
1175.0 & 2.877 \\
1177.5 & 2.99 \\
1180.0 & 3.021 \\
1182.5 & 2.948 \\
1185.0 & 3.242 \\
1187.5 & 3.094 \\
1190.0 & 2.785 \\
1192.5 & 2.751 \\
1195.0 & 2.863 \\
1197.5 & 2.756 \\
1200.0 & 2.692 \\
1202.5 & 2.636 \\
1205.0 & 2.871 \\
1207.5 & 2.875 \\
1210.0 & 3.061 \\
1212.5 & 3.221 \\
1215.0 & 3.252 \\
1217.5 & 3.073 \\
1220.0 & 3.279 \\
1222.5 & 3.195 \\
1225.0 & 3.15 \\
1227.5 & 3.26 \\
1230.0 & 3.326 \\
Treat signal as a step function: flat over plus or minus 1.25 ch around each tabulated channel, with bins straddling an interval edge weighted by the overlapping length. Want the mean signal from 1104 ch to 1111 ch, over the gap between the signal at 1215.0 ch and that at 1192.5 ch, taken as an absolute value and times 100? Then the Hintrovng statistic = 624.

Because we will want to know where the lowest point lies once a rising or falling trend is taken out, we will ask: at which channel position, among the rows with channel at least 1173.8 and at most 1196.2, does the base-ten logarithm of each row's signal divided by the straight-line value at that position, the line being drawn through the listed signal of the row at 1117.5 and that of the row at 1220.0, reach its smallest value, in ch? 1192.5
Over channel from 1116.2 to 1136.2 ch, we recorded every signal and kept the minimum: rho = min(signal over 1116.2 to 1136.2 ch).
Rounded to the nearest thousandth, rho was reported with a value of 3.013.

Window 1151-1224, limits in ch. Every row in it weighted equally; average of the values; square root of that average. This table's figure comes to 1.74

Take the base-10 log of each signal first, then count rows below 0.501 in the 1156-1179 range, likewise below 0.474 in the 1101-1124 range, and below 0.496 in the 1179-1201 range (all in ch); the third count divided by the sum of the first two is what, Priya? 0.9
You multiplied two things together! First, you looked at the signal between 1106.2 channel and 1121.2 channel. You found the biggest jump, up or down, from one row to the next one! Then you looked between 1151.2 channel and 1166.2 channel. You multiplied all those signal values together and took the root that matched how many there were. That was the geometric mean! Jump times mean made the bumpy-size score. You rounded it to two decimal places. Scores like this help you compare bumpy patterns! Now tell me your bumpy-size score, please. 0.85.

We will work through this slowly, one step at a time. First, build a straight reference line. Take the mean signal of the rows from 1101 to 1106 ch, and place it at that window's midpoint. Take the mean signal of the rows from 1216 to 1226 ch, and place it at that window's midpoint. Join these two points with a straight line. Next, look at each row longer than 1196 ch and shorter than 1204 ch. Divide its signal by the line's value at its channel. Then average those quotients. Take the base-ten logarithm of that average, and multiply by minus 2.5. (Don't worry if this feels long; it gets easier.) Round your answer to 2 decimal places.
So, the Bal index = 0.14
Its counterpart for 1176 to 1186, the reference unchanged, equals -0.02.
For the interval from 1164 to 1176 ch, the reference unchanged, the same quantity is -0.06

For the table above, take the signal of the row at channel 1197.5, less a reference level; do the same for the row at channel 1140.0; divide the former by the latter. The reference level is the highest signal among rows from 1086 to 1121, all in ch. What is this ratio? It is 2.9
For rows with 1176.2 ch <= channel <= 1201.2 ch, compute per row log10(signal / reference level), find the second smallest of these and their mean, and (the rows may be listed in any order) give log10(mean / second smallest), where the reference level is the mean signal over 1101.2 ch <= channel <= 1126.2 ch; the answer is -0.3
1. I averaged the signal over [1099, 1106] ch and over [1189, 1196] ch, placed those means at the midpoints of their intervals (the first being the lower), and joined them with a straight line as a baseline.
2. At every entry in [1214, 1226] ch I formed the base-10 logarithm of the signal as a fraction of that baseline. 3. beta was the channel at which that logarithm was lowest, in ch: 1217.5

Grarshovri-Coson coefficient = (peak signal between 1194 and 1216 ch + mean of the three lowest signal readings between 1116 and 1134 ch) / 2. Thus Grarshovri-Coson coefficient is 3.19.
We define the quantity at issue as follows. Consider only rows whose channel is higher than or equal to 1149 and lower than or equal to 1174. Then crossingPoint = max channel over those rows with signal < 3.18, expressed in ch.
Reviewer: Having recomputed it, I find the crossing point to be 1172.5 ch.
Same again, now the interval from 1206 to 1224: 1217.5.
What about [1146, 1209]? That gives 1207.5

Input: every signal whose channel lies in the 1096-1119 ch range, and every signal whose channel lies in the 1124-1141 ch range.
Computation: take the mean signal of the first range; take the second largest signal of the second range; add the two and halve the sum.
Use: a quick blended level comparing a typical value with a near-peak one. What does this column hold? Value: 3.03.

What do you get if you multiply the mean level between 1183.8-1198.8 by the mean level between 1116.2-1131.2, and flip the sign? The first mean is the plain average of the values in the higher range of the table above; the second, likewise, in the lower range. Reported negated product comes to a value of -9.3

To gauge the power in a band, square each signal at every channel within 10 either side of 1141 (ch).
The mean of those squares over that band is 10.6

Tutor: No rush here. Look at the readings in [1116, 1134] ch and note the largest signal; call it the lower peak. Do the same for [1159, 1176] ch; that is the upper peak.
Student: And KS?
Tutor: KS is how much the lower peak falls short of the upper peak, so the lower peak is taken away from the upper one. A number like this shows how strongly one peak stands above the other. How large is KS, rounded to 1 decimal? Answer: 0.0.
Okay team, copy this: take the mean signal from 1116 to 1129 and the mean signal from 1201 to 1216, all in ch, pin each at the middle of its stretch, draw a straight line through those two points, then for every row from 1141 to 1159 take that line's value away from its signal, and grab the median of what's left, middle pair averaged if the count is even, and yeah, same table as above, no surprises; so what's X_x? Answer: 0.02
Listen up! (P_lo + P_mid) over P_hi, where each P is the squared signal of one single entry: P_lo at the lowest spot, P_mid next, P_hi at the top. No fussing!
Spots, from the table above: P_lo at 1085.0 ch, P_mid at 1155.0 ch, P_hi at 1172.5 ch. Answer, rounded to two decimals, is 1.80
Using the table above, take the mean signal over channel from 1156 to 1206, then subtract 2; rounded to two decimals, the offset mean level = 0.97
